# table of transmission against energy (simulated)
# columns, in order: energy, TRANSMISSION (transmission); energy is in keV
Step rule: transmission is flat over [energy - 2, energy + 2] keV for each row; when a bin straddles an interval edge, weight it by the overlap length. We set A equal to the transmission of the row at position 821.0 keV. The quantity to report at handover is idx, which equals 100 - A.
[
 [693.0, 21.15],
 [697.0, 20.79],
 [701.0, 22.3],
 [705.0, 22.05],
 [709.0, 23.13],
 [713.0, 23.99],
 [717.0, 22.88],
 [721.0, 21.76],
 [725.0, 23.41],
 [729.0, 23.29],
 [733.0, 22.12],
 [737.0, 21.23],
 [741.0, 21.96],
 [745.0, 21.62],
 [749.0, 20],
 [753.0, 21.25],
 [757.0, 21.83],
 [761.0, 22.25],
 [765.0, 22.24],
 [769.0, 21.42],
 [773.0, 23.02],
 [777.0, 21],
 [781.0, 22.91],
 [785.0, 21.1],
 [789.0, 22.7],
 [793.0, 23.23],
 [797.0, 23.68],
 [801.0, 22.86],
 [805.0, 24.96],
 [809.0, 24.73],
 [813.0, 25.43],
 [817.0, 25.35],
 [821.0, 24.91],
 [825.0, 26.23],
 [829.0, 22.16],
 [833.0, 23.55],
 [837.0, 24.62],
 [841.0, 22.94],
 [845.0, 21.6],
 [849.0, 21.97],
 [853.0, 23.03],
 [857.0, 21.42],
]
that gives 75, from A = 24.91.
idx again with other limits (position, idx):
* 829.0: 78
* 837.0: 75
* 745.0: 78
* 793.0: 77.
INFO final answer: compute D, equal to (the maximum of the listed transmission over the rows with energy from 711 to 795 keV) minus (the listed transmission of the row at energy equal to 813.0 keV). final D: -1.4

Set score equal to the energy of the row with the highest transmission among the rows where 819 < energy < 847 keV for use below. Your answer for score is 825.0 keV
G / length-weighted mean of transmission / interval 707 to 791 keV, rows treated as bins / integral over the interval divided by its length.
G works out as 22.1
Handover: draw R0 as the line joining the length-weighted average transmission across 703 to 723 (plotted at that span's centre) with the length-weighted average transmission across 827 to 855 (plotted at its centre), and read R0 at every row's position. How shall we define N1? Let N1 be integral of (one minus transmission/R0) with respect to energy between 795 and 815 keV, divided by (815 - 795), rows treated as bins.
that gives -0.07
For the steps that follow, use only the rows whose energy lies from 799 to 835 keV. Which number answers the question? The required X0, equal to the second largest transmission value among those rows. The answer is 25.43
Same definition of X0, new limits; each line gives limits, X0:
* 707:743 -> 23.41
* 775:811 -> 24.73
